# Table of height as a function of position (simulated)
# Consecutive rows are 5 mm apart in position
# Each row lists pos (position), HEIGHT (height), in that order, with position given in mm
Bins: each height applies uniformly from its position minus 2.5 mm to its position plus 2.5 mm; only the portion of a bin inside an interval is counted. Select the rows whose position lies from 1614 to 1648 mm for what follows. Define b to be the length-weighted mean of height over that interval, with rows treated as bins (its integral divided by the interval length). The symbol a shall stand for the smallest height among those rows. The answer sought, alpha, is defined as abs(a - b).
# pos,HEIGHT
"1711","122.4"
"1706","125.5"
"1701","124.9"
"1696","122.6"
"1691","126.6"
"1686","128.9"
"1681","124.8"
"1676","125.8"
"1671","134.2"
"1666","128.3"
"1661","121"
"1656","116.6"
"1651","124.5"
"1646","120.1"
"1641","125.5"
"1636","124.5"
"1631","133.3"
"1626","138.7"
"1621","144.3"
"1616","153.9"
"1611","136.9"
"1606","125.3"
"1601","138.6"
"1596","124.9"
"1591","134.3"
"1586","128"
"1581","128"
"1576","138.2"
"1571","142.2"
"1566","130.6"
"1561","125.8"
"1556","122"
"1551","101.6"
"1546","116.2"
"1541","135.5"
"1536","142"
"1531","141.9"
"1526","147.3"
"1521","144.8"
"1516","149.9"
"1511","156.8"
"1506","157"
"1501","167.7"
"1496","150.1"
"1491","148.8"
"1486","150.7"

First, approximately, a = 120.1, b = 134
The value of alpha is 14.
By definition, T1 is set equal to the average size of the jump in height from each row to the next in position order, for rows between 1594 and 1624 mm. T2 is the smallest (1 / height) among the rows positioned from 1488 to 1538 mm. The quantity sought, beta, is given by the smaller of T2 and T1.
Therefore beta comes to 0.0060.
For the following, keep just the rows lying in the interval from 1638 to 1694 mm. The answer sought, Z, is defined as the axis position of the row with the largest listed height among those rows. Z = 1671 mm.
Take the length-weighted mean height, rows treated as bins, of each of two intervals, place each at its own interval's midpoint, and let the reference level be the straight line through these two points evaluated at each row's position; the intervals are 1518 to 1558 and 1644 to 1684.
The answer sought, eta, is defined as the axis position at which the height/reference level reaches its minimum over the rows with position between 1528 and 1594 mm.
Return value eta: 1551 mm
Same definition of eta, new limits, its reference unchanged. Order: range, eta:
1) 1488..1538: 1531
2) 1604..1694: 1656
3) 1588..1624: 1596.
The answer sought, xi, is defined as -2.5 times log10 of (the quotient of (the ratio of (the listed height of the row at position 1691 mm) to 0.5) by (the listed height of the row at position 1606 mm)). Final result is -0.76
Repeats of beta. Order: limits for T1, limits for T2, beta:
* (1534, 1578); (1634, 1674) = 0.0075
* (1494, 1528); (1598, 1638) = 0.0065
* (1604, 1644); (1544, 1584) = 0.0070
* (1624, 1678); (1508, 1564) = 0.0064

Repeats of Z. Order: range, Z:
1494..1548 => 1501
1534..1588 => 1571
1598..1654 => 1616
